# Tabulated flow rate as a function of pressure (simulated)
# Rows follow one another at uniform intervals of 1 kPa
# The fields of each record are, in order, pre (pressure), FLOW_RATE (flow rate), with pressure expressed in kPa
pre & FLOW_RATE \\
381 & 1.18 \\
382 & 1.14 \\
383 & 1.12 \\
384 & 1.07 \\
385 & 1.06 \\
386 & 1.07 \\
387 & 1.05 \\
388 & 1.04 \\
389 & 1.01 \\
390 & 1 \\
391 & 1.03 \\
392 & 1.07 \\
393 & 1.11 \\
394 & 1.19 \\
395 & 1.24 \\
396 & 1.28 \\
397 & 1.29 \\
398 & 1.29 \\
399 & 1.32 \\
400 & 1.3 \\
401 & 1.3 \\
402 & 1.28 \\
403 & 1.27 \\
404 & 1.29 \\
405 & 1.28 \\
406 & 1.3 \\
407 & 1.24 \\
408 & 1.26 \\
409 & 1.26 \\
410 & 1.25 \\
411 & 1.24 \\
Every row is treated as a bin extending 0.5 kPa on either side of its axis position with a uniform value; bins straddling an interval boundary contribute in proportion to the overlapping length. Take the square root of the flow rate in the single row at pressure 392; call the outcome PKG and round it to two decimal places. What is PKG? 1.03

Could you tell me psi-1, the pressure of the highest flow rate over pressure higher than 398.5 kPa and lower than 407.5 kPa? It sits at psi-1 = 399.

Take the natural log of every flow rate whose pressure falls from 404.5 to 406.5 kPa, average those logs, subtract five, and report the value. -4.75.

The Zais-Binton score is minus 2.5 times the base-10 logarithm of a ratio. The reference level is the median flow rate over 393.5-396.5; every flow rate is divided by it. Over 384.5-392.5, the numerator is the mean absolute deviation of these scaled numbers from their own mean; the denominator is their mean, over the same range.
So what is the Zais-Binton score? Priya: 4.23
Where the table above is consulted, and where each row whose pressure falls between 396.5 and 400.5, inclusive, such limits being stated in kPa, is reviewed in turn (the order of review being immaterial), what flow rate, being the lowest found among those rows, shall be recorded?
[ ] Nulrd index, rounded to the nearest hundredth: 1.29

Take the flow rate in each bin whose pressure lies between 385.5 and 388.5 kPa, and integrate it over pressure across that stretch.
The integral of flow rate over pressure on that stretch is 3.2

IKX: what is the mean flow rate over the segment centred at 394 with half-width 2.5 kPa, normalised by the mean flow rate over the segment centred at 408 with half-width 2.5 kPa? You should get 0.93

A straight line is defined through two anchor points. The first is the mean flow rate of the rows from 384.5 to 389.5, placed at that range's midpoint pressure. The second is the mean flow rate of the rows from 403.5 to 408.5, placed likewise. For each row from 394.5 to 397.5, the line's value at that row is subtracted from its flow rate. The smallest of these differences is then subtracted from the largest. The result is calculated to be 0.028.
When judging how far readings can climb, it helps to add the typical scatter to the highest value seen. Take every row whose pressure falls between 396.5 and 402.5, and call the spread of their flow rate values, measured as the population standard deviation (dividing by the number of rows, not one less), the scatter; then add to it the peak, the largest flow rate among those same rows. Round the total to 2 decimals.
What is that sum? 1.33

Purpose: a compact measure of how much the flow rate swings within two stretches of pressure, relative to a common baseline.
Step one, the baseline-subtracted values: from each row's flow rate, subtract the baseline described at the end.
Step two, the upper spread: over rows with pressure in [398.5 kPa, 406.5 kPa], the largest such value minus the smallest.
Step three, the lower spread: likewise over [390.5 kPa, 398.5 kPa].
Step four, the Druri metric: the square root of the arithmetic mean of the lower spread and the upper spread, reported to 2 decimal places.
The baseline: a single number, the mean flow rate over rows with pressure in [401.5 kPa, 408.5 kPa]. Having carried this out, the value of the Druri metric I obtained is 0.39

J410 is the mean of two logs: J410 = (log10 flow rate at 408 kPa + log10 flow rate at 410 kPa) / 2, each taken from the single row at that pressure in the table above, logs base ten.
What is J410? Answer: 0.099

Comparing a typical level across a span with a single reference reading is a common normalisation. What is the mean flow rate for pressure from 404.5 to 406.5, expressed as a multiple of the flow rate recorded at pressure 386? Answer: 1.21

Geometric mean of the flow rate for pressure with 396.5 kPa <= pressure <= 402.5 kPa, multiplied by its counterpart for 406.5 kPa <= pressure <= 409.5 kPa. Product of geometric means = 1.63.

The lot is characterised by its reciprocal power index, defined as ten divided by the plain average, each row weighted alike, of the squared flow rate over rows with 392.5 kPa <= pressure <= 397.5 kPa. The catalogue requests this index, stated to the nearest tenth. 6.7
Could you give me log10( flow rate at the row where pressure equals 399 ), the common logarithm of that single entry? 0.12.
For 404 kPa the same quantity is 0.11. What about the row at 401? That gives 0.11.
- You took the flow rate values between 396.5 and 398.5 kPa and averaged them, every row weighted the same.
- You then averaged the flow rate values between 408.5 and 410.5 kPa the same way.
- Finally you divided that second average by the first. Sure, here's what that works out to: 0.97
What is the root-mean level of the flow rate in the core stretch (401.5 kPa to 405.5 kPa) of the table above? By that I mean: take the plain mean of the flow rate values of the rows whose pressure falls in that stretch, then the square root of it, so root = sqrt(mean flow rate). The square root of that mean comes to 1.13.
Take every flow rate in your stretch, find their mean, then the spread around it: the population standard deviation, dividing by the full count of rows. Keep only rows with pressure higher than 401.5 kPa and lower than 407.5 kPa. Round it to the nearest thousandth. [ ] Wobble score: 0.019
